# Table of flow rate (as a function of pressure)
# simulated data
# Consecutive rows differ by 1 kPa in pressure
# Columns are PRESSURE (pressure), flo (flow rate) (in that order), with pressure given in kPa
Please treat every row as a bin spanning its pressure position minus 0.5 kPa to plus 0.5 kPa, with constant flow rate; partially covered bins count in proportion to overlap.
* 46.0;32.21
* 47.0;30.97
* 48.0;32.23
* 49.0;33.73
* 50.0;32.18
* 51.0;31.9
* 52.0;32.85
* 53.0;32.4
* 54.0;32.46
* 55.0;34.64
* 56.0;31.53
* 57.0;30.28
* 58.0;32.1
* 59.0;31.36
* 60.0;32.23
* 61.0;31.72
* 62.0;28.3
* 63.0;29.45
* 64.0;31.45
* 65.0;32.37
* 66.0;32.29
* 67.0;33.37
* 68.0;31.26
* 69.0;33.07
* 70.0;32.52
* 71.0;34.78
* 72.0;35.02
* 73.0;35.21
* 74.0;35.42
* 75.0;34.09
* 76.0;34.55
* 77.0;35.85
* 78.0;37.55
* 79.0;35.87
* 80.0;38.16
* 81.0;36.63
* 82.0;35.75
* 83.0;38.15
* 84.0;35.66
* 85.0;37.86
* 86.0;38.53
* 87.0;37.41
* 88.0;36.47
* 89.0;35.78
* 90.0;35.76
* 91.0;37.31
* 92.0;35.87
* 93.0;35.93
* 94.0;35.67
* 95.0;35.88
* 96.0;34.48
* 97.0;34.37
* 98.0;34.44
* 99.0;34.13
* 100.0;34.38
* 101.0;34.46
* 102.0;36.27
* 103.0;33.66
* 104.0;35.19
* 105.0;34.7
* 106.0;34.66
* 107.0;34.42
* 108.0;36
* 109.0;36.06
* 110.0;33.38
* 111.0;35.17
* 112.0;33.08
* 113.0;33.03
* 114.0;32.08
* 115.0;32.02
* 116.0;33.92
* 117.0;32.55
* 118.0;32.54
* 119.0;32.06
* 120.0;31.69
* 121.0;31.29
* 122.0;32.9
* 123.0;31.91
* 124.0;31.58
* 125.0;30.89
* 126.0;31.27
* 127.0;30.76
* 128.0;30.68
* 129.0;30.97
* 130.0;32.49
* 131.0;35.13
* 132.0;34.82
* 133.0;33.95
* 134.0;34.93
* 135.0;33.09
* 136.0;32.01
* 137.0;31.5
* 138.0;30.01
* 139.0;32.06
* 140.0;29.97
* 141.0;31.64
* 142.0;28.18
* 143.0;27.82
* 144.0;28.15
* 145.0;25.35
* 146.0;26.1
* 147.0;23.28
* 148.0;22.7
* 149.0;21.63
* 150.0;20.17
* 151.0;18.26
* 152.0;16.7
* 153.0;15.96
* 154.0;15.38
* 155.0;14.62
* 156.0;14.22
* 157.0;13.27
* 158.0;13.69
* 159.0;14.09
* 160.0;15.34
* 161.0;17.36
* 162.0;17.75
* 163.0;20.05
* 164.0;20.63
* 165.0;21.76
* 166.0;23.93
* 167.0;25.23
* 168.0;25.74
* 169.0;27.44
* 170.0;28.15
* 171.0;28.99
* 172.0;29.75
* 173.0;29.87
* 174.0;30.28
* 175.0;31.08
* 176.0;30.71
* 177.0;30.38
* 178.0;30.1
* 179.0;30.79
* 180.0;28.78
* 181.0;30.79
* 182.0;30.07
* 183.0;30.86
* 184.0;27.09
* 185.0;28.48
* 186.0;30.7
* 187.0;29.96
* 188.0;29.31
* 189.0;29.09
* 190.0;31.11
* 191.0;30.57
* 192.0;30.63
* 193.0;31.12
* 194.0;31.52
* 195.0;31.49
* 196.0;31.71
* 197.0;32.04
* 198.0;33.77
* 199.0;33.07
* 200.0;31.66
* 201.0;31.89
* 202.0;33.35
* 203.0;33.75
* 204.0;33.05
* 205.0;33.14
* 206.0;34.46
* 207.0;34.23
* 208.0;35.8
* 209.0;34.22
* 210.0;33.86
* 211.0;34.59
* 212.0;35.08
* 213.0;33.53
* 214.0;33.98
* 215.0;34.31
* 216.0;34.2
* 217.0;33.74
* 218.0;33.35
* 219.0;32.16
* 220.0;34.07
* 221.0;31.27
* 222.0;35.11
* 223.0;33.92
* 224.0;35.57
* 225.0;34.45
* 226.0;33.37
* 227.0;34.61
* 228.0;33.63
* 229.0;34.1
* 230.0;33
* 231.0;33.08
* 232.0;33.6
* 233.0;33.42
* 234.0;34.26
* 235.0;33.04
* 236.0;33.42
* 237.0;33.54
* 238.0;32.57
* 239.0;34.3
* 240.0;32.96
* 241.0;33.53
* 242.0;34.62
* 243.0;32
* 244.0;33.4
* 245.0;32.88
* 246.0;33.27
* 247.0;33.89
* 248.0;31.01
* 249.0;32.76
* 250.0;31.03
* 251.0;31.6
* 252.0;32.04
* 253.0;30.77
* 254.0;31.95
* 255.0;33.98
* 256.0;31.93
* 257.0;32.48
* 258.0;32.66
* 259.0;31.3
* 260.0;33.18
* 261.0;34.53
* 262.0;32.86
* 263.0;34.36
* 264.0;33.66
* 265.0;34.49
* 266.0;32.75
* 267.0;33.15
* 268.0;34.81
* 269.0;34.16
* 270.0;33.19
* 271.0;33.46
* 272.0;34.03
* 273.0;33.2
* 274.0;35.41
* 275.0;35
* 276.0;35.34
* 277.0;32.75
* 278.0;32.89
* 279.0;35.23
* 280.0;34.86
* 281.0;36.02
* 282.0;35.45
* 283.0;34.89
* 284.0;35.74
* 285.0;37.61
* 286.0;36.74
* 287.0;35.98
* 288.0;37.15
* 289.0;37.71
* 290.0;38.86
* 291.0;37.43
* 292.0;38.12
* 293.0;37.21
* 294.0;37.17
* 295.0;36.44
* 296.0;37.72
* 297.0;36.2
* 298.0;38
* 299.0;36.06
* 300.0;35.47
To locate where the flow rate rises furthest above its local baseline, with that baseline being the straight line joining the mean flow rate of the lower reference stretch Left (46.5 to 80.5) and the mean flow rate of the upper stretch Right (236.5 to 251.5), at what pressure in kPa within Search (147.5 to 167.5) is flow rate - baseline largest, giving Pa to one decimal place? 167.0 kPa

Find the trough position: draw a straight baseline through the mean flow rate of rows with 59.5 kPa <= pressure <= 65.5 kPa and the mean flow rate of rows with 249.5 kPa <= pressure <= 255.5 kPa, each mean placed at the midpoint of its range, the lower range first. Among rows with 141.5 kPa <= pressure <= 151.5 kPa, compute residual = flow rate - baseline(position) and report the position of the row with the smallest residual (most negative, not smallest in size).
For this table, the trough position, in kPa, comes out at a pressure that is 151.0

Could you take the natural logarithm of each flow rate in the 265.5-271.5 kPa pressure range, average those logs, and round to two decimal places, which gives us 3.51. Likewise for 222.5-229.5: 3.53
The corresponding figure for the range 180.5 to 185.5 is 3.38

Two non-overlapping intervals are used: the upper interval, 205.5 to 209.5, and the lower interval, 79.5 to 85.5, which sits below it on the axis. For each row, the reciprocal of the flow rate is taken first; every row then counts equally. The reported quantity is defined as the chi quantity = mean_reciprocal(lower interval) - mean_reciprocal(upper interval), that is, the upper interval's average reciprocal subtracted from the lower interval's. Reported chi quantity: -0.0018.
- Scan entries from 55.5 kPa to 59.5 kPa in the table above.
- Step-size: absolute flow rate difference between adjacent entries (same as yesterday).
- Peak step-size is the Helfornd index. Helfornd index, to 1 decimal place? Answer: 1.8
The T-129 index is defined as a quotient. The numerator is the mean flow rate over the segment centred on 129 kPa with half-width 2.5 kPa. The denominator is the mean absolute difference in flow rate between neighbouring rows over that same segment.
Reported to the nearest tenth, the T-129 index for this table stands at 28.3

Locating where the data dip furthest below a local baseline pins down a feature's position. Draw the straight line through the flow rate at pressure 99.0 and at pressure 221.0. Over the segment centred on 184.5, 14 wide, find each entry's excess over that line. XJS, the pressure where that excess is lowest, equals 184.0 kPa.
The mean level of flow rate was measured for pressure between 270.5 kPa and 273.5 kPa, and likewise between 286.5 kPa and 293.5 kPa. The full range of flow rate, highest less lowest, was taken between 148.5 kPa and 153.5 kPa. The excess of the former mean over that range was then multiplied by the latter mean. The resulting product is 1046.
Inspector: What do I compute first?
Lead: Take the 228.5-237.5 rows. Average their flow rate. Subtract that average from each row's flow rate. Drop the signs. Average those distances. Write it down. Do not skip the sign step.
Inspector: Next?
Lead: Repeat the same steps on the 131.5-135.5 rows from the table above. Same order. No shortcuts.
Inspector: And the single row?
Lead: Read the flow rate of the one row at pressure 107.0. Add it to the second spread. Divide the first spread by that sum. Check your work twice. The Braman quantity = 0.0096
